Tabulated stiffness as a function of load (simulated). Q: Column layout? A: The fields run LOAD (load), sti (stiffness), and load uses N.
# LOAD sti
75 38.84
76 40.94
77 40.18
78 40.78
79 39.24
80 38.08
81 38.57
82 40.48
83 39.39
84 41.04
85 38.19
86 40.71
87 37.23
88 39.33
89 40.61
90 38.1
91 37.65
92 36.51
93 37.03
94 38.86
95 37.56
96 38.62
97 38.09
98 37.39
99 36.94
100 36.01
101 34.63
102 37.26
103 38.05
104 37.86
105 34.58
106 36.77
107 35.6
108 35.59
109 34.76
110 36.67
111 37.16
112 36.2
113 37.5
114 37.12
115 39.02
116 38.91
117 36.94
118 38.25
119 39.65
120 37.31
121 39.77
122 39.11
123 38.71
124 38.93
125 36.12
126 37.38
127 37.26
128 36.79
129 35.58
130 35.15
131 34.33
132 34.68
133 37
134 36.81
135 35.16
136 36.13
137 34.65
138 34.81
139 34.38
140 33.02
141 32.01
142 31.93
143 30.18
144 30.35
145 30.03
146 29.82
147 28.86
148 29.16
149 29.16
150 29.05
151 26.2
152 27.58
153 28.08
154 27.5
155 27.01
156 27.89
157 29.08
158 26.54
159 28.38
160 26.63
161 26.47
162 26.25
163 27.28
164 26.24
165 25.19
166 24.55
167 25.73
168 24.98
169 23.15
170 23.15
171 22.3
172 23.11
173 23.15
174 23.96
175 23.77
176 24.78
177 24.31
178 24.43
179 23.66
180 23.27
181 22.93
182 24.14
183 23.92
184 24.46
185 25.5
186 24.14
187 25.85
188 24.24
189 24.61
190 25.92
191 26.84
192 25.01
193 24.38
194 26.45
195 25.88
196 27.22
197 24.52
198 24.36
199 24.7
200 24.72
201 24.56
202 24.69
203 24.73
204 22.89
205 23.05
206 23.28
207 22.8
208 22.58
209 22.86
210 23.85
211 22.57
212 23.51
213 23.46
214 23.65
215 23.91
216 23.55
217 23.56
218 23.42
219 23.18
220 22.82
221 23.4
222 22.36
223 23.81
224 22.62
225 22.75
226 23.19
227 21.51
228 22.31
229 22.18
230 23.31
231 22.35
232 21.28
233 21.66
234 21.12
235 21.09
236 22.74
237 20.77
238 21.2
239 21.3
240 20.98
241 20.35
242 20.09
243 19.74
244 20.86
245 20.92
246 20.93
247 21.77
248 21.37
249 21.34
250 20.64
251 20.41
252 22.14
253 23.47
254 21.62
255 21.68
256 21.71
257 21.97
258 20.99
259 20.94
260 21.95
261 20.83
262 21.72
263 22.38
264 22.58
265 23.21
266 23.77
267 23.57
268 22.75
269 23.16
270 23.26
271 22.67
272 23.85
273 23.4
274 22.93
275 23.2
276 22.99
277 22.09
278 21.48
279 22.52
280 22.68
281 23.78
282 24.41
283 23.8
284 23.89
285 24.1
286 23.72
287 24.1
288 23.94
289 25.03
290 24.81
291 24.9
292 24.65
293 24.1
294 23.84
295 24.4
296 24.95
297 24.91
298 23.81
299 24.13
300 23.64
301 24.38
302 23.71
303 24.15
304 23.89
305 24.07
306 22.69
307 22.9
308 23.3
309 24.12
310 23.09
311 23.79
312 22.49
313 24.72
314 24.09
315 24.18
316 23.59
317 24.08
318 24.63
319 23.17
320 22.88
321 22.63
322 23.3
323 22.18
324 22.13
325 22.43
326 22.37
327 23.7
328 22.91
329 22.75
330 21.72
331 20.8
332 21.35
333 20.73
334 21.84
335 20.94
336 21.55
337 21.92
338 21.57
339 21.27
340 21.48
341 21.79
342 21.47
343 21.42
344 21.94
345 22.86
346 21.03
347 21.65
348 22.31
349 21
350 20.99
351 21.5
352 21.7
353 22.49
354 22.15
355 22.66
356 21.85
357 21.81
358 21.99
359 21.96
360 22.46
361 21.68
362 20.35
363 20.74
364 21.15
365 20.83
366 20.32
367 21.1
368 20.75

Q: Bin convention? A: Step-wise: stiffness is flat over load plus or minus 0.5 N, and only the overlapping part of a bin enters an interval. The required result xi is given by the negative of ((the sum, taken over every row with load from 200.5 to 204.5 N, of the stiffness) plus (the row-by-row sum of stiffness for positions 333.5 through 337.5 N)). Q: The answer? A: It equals -183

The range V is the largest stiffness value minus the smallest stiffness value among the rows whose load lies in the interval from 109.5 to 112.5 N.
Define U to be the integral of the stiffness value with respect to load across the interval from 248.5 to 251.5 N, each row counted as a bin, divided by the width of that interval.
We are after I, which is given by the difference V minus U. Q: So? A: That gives -19.8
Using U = 21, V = 1.0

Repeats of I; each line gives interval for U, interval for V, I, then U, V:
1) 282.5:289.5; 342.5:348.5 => -22.3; 24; 1.8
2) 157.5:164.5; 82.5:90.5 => -23.0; 27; 3.8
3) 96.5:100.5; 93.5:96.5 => -35.8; 37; 1.3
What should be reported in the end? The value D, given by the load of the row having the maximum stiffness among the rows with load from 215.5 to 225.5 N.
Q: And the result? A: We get 223 N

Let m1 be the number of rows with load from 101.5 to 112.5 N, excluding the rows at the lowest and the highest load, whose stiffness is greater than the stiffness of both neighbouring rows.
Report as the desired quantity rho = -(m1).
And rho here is -3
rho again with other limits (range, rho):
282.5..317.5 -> -13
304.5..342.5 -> -12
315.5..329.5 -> -4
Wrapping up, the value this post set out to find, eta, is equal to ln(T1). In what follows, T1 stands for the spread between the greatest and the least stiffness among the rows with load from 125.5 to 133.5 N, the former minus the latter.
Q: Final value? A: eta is 1.1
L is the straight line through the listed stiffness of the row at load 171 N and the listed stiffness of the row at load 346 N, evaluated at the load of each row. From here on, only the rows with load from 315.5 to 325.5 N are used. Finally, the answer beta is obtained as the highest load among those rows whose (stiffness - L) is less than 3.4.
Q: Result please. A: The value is 325 N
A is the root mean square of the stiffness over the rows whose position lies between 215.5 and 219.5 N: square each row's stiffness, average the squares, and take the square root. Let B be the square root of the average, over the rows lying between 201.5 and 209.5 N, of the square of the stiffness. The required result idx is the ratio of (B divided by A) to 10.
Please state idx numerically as 0.100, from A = 23.4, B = 23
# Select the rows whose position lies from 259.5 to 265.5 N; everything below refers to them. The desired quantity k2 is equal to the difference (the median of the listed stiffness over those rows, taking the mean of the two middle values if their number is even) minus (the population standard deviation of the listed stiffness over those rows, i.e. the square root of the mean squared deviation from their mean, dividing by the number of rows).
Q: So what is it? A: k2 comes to 21.4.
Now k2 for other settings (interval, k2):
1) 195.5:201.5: 23.6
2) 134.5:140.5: 33.8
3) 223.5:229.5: 21.9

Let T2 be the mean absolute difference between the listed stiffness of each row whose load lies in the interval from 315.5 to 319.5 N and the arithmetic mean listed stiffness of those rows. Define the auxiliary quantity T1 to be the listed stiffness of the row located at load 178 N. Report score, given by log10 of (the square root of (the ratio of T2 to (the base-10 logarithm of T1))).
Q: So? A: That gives -0.23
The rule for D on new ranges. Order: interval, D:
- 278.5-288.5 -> 282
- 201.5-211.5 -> 203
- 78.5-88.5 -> 84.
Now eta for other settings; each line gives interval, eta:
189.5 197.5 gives 1.0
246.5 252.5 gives 0.5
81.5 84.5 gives 0.5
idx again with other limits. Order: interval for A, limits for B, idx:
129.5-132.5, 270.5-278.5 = 0.066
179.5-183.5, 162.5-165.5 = 0.111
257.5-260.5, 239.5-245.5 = 0.096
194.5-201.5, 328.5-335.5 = 0.085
